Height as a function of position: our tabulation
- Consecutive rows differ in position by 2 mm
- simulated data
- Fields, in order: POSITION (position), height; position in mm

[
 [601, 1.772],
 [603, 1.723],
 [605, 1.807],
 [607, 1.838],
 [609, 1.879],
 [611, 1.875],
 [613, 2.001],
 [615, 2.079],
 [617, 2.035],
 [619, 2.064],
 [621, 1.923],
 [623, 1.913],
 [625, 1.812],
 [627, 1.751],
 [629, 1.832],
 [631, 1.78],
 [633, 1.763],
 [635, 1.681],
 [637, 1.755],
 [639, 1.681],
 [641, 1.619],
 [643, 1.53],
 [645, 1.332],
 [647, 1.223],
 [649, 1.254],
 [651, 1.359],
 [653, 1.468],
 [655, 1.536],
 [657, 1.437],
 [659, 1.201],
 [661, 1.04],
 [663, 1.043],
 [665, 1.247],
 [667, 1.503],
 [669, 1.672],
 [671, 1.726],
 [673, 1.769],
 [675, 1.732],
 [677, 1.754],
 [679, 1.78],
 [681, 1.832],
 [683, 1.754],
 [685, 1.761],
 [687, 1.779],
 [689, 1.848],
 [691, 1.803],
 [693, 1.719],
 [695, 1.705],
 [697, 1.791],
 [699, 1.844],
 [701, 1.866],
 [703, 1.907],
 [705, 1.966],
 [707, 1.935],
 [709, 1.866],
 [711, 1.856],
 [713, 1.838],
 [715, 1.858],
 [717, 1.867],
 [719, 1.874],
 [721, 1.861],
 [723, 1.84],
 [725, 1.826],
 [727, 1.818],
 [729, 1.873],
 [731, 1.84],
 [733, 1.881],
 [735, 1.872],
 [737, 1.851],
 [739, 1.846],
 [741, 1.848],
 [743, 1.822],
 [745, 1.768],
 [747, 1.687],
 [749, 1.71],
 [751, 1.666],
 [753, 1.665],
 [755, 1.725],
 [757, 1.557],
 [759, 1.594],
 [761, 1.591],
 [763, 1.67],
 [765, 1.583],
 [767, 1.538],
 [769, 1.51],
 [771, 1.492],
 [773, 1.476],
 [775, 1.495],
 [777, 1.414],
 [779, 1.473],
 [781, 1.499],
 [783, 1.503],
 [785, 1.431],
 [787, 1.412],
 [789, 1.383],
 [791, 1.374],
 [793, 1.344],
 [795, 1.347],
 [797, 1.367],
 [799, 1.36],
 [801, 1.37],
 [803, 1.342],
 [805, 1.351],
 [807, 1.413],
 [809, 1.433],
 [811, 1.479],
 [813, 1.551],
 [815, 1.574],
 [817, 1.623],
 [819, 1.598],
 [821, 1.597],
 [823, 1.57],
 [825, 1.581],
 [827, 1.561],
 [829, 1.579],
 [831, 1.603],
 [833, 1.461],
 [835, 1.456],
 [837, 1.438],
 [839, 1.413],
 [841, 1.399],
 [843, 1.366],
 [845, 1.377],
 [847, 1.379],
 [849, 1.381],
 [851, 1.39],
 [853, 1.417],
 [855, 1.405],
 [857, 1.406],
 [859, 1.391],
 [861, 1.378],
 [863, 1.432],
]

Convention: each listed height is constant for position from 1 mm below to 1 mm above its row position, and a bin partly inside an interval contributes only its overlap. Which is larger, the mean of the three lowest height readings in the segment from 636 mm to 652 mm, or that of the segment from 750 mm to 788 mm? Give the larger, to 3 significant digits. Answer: 1.42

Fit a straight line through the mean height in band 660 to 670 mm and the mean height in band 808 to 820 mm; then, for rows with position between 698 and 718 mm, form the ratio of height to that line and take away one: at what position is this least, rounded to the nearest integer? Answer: 713 mm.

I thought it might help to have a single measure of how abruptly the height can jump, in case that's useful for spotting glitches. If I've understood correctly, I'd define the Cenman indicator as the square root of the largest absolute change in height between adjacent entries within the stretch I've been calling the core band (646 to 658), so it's 0.33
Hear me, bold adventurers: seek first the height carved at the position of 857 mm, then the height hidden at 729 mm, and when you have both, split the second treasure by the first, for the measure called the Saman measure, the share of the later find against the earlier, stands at 1.33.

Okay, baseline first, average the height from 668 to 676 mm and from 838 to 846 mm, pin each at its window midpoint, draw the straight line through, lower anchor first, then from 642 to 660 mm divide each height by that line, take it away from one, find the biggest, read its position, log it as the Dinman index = 659 mm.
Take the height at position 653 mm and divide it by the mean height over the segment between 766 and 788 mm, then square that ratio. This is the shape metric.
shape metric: 1.0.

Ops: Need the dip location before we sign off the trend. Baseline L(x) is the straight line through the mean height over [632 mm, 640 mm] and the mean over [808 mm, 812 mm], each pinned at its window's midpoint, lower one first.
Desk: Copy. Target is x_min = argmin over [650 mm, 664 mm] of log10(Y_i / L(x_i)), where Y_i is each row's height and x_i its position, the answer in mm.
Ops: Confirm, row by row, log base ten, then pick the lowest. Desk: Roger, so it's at 661 mm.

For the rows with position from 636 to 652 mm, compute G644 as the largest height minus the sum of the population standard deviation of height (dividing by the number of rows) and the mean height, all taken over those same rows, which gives 0.10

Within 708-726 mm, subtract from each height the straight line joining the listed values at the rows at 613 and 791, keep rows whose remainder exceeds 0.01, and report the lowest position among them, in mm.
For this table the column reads 709 mm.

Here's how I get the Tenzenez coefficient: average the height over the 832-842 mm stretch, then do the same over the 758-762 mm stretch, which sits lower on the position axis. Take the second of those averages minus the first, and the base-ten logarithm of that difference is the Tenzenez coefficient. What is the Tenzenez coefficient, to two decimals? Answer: -0.80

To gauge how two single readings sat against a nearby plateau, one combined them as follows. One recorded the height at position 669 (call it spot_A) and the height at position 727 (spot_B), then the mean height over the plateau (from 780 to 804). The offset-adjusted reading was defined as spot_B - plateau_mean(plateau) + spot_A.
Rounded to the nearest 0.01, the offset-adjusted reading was 2.10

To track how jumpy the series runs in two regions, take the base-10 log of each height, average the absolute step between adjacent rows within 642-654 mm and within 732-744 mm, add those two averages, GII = 0.038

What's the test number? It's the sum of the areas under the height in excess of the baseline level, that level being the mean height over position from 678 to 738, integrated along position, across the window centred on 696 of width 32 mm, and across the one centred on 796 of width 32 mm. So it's -14.3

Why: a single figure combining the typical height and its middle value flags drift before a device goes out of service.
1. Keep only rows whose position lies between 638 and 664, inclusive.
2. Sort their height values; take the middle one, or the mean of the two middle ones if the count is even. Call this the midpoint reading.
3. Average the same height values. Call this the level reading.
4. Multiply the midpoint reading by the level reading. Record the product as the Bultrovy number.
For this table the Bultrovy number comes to 1.85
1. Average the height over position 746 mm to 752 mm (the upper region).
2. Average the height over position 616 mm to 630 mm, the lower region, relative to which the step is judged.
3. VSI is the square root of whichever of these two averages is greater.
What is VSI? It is 1.38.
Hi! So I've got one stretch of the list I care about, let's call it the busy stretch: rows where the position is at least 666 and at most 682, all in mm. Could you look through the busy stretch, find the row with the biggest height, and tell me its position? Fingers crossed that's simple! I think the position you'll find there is 681 mm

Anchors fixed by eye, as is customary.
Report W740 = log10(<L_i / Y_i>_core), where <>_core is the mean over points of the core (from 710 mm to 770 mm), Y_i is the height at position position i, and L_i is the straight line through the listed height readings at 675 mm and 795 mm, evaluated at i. -0.061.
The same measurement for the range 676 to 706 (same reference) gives -0.031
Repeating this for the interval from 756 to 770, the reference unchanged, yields -0.036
